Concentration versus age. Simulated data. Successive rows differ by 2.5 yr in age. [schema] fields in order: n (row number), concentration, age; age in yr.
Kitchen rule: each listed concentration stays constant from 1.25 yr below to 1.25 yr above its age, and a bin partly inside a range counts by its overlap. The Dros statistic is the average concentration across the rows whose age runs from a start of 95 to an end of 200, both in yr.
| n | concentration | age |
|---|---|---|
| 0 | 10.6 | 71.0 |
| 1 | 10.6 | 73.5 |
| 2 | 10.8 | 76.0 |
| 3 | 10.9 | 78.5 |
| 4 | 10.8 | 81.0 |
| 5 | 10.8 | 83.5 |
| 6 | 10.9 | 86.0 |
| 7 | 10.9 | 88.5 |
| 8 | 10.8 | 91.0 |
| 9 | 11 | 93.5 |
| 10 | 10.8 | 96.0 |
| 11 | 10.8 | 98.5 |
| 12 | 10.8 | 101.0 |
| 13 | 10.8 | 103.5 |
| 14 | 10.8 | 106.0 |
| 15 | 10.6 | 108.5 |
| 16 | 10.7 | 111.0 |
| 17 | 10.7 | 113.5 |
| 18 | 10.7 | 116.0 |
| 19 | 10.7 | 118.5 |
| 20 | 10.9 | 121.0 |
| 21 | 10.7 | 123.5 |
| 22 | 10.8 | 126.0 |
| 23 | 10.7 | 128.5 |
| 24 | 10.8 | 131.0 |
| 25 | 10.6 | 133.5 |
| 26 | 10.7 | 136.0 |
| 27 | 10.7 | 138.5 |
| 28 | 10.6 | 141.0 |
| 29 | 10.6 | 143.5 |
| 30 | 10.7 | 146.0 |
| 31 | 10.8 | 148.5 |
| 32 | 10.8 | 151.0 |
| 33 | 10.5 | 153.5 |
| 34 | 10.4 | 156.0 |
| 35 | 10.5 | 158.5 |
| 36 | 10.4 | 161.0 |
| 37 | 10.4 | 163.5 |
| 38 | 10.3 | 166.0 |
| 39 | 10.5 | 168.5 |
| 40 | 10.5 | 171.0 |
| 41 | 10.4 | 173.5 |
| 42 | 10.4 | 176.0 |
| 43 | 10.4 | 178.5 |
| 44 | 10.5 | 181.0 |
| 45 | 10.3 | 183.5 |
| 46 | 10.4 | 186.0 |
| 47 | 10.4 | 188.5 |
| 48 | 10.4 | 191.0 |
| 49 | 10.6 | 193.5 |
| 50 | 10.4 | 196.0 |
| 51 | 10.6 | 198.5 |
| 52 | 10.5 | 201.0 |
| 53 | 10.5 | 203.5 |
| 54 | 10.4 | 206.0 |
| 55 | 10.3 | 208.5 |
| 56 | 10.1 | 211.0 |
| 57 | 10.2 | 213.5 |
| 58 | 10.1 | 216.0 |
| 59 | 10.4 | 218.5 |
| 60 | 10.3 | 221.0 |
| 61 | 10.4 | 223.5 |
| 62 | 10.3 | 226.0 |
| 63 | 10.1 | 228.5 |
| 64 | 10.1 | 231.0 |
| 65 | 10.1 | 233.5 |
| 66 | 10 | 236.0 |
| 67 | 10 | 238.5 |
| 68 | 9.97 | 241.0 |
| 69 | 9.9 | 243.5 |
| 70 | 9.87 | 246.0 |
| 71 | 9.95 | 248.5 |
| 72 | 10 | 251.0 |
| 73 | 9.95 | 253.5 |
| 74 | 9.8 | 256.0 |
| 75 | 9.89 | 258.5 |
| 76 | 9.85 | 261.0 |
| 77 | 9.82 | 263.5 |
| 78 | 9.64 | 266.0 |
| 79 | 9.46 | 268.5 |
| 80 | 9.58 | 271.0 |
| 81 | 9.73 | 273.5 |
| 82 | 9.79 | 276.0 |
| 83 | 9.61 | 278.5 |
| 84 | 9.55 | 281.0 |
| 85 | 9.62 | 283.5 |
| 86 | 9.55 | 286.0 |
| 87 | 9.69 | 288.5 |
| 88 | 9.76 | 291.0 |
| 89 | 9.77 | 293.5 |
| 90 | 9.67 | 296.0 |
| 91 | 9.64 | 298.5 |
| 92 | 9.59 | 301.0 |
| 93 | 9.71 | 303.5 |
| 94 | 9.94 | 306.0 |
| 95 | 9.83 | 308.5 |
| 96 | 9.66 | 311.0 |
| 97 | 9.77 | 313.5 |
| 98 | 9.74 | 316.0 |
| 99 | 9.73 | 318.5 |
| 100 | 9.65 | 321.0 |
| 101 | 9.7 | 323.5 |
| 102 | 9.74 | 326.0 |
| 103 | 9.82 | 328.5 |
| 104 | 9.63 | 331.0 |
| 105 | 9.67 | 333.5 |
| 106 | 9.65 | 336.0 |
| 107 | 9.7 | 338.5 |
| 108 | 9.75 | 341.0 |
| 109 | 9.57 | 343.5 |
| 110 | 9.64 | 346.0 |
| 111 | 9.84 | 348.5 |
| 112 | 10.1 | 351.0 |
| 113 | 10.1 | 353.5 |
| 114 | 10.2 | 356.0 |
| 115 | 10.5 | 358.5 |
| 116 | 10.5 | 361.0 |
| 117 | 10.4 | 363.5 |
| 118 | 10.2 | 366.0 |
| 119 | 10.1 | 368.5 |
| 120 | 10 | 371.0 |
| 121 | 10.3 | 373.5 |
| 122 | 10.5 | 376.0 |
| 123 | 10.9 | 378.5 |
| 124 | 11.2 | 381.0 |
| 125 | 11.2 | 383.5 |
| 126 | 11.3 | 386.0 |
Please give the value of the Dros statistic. 10.6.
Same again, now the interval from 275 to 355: 9.7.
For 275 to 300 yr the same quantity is 9.7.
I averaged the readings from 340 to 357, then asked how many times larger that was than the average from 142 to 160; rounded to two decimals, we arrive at 0.93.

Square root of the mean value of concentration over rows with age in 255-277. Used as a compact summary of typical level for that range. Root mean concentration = 3.12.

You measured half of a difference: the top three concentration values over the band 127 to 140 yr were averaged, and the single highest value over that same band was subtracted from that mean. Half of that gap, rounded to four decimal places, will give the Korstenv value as -0.0333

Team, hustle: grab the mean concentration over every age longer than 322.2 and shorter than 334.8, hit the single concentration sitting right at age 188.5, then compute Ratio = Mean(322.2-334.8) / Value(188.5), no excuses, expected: 0.93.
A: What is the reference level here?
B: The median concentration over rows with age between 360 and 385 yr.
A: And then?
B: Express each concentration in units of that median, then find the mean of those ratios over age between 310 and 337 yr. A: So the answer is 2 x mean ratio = 1.86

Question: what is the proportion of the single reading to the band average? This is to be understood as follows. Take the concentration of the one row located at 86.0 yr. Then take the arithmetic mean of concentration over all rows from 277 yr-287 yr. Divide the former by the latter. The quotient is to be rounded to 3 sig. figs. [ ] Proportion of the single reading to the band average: 1.14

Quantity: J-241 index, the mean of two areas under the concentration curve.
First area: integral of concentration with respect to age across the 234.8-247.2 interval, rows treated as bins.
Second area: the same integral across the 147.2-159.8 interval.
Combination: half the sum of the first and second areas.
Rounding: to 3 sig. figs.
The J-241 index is 128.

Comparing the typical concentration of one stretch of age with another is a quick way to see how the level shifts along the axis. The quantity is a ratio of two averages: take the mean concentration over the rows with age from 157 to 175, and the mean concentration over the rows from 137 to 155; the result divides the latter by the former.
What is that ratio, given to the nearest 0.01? 1.02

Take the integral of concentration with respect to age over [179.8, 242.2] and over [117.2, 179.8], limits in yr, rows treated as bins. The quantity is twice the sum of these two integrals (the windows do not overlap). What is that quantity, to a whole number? 2611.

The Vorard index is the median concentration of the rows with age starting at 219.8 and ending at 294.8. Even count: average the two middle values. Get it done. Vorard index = 9.9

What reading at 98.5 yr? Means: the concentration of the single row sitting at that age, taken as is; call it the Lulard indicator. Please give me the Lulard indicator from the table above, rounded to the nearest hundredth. 10.80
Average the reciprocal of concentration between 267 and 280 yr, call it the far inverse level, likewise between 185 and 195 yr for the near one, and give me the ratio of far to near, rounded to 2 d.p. 1.08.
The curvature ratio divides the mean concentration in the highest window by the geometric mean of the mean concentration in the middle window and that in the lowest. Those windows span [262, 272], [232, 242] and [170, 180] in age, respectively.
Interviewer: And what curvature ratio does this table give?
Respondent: 0.94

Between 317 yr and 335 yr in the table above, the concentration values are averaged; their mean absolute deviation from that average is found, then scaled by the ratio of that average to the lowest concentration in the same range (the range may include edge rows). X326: 0.050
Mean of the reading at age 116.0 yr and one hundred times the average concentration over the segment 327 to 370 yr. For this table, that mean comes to 503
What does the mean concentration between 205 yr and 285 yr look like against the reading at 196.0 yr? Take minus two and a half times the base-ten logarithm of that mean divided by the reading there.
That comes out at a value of 0.047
